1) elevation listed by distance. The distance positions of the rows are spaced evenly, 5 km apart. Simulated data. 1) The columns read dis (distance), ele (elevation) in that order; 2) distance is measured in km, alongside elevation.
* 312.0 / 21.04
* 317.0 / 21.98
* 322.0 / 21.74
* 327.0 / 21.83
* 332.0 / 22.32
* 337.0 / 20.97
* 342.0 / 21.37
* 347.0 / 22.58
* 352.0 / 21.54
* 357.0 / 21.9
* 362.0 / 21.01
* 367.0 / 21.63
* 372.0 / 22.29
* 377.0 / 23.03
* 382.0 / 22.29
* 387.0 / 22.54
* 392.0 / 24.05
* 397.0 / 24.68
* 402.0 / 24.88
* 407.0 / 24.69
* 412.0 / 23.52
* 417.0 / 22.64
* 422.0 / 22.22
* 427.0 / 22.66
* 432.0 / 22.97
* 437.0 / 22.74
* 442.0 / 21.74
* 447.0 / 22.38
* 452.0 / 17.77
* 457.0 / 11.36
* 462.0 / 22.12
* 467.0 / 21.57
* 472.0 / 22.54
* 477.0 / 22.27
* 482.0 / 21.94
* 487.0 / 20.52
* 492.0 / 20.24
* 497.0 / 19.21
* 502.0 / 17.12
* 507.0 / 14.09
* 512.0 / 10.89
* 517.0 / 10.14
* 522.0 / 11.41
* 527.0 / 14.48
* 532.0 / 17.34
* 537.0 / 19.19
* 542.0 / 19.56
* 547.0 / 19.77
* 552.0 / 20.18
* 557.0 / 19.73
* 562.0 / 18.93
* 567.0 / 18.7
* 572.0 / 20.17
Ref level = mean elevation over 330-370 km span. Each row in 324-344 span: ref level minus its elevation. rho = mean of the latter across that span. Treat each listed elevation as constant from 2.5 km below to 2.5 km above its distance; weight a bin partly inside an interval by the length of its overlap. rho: 0.0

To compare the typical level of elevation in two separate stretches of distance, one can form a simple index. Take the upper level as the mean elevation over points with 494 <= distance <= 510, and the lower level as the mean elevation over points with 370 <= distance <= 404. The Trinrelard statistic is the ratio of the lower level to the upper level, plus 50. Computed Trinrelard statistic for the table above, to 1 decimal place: 51.4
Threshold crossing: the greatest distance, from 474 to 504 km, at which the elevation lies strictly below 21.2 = 502.0 km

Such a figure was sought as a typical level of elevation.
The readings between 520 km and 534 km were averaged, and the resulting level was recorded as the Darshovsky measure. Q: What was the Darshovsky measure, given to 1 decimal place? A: 14.4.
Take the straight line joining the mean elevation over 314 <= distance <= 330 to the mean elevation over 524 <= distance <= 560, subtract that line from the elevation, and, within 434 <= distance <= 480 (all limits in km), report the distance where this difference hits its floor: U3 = 457.0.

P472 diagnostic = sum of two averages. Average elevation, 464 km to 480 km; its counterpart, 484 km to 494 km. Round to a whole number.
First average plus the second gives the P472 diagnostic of 43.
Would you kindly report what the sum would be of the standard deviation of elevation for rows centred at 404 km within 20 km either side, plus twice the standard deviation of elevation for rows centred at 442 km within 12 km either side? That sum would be 5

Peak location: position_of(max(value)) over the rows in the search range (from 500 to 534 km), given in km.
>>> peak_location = 532.0 km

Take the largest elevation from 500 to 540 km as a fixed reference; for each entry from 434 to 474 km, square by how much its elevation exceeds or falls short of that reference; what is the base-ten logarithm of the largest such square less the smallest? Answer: 1.77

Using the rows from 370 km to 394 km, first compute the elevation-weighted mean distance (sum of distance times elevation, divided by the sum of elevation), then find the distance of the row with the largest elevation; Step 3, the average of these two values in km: 387.1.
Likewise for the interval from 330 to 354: 344.5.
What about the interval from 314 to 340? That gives 329.5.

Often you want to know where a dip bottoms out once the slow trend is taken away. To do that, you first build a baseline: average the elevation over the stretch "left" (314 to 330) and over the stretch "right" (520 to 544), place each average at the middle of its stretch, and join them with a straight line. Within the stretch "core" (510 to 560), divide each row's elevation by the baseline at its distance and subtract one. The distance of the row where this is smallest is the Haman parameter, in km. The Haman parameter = 517.0 km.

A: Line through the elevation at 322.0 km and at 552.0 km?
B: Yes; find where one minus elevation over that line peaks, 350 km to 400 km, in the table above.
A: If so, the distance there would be 362.0 km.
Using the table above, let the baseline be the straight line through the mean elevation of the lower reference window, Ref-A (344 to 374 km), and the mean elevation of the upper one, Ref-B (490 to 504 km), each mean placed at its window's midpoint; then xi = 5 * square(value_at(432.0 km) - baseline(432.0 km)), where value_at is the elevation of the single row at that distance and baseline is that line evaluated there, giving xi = 37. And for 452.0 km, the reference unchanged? 21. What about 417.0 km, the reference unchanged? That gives 21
